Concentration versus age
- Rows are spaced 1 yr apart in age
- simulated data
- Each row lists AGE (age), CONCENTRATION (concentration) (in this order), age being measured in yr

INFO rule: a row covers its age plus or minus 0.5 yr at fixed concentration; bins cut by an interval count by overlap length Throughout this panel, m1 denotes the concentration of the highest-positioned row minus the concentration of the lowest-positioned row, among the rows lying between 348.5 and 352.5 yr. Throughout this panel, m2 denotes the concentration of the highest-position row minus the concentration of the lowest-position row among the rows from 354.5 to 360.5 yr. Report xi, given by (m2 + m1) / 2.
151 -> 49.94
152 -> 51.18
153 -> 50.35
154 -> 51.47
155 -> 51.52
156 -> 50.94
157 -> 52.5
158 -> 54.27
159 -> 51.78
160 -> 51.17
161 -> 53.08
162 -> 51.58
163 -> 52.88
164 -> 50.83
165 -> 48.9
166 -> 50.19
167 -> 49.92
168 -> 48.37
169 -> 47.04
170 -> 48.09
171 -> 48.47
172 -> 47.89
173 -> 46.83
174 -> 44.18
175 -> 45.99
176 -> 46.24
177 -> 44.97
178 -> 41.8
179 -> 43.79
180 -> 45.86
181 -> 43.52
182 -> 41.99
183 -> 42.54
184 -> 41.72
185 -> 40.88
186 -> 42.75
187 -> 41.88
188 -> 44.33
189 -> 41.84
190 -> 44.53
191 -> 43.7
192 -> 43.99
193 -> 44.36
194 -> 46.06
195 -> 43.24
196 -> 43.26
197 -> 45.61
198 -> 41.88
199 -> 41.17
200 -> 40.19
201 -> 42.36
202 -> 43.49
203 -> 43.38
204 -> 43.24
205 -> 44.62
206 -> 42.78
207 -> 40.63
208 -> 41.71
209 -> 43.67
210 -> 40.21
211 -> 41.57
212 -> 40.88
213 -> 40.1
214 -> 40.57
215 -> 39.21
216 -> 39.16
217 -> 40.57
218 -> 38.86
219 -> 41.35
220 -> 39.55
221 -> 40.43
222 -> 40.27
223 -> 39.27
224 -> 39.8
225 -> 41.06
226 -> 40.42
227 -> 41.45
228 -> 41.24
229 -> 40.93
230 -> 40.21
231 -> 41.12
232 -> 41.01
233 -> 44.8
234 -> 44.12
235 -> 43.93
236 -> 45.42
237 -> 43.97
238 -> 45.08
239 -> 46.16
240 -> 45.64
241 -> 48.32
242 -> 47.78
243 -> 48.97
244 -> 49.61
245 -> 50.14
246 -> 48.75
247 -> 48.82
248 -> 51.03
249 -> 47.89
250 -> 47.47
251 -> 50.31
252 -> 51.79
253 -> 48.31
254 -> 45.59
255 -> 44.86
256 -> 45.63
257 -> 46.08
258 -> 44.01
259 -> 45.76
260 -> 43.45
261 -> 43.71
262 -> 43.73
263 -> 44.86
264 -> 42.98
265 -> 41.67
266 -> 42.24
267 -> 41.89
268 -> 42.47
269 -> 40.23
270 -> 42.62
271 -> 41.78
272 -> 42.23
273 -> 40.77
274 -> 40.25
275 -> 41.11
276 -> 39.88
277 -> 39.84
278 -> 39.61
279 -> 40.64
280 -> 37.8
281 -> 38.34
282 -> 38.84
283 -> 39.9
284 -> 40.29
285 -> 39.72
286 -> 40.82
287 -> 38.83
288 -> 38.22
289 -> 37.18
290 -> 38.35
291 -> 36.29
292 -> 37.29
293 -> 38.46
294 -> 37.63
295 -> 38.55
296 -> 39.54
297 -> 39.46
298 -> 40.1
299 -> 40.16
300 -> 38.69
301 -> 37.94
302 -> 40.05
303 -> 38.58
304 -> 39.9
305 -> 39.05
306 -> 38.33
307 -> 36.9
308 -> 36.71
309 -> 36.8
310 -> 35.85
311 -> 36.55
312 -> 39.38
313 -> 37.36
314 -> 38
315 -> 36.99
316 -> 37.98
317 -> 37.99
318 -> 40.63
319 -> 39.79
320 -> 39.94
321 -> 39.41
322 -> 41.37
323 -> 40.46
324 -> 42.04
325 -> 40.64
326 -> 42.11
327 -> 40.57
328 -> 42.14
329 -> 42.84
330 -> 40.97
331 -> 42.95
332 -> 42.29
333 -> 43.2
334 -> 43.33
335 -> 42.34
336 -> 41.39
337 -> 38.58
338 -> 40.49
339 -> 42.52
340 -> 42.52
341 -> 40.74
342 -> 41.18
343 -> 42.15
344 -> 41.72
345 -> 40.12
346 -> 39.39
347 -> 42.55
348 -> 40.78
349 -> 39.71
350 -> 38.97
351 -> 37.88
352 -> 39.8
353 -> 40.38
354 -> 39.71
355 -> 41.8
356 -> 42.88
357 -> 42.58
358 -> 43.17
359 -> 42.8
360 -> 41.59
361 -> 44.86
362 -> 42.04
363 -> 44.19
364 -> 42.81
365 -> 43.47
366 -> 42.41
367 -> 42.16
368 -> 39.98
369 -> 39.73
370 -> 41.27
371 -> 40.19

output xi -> -0.1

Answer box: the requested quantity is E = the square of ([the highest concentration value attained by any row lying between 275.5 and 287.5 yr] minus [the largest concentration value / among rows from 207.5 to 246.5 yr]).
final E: 87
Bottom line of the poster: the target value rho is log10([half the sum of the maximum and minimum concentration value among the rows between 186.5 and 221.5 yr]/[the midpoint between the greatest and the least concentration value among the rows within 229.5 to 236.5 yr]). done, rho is 0.00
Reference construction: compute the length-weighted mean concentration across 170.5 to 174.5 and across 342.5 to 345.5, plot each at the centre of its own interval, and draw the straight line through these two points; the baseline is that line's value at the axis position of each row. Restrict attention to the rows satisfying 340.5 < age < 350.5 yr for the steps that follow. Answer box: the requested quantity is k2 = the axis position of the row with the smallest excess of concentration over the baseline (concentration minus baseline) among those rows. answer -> 350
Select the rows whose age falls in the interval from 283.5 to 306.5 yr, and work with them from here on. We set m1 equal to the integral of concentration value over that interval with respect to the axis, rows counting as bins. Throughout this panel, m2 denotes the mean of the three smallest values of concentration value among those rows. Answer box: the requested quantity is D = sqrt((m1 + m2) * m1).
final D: 912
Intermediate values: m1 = 893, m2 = 36.9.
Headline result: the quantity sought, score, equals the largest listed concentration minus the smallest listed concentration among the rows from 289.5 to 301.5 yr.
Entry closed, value 4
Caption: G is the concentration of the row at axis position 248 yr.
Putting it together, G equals 51.03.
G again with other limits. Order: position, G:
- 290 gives 38.35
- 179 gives 43.79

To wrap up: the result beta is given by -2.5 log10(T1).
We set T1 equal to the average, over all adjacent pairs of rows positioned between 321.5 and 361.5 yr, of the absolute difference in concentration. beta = -0.25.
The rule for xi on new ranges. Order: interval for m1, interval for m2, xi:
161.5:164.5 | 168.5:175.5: -0.9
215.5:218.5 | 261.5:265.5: -1.2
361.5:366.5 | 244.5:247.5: -0.5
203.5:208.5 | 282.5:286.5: -0.3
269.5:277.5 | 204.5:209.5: -1.9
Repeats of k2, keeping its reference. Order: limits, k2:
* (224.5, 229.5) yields 226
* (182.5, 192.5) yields 185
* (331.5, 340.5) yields 337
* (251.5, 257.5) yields 255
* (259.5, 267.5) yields 265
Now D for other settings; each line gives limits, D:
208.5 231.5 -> 951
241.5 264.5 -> 1103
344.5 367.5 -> 975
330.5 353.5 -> 964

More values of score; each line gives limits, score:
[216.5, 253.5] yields 13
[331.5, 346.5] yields 5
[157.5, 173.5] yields 7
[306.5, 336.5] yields 7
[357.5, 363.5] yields 3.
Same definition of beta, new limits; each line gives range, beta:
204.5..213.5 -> -0.55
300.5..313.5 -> -0.22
